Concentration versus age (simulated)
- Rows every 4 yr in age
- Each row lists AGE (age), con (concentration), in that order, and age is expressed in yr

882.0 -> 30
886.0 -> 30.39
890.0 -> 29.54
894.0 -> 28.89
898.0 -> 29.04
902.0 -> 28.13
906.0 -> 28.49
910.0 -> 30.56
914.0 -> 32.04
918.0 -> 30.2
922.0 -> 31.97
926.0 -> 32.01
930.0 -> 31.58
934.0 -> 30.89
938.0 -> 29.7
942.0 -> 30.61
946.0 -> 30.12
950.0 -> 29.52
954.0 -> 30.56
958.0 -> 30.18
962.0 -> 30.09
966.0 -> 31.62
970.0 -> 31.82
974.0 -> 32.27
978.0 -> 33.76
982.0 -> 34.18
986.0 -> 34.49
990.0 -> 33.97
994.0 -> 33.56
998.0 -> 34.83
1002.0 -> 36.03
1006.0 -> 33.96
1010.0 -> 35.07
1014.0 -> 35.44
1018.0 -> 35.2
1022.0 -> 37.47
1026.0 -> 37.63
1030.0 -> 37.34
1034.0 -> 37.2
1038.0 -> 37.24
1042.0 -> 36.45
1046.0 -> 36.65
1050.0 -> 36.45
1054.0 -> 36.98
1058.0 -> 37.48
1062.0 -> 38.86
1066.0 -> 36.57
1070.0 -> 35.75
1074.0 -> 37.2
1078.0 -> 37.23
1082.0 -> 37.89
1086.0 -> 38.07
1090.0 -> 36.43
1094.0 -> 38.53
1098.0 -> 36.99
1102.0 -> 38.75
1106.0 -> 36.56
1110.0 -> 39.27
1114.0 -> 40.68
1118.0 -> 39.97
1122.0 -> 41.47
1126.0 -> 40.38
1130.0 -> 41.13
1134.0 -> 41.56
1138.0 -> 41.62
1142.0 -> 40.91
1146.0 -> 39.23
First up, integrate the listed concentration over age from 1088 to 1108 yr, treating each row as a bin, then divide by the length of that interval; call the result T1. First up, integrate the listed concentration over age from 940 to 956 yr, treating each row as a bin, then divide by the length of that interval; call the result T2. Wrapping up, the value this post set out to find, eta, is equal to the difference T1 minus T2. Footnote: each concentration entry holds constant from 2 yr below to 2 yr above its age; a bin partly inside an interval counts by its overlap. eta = 7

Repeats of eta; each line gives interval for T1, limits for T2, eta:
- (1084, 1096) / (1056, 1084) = 0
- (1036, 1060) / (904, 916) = 7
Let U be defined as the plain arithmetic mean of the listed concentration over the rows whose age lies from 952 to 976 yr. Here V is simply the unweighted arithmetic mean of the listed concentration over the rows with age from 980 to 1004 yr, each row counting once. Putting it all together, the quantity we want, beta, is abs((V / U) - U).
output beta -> 30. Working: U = 31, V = 35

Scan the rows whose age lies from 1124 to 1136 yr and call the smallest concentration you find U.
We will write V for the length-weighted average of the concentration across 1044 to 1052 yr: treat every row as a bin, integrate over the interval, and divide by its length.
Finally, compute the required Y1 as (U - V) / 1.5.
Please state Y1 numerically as 2.6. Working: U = 40.38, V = 37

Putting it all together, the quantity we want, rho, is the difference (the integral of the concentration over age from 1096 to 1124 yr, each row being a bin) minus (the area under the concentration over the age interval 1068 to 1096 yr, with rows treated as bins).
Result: 50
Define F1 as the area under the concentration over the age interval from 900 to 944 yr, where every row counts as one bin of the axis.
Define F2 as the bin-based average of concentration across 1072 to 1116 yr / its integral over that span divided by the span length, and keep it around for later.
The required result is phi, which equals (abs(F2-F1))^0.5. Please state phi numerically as 36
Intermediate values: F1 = 1345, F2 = 38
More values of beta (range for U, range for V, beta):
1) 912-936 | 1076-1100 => 30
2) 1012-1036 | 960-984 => 36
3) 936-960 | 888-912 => 29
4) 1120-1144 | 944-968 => 40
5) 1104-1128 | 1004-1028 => 39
